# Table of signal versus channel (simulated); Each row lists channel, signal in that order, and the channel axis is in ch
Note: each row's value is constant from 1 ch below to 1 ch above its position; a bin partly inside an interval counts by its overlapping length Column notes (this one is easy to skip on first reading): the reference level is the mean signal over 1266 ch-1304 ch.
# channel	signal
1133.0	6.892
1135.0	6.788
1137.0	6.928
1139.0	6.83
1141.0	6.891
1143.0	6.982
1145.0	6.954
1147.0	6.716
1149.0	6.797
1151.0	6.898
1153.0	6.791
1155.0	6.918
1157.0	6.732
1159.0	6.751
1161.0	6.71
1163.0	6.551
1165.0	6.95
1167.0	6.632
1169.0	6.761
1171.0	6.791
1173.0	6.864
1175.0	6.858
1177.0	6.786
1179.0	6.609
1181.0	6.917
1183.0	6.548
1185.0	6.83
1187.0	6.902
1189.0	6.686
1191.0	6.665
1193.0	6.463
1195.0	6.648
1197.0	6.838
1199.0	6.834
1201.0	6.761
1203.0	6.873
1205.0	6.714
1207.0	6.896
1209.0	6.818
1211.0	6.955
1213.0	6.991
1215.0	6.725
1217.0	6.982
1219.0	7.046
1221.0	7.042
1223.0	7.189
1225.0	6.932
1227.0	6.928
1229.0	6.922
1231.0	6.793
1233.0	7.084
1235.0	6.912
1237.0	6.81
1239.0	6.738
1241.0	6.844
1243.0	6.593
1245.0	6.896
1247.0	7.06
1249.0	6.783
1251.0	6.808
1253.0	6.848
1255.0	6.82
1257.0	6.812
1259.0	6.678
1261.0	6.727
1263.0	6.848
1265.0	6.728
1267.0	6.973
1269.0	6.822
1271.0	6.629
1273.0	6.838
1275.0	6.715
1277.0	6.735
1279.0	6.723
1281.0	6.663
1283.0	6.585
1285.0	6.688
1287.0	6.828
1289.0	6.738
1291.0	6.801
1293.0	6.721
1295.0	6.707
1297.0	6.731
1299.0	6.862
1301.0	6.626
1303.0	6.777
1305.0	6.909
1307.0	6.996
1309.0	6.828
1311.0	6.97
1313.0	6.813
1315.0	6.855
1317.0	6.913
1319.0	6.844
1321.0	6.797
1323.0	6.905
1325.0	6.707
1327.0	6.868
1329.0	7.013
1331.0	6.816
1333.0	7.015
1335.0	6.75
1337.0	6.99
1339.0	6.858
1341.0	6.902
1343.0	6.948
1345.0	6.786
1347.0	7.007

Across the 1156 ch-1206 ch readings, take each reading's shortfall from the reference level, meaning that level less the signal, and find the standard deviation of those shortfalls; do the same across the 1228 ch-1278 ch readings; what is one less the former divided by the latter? -0.1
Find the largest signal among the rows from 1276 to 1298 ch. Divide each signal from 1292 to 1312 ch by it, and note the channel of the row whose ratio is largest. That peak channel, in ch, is 1307.0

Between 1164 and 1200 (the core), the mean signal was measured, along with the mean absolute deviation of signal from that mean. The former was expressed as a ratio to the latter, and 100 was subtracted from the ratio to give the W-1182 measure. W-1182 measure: -41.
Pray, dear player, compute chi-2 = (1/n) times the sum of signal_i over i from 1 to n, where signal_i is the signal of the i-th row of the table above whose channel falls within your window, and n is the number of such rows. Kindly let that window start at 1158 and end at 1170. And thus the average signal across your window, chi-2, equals 6.73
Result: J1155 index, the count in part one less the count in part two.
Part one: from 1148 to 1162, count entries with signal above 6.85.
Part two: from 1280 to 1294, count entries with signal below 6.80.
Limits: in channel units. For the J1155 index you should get -3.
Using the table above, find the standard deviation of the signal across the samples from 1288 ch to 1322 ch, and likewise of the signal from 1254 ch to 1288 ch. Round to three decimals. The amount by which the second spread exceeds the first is -0.001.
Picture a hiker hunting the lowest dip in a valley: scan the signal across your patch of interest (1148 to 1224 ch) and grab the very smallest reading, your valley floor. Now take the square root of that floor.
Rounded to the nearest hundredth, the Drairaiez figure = 2.54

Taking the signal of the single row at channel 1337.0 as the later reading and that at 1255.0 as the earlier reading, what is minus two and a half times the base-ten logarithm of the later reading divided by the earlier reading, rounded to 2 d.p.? -0.03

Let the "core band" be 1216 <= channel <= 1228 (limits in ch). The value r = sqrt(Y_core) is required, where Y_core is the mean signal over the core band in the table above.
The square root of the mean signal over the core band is 2.65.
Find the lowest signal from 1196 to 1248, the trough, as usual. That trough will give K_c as 6.593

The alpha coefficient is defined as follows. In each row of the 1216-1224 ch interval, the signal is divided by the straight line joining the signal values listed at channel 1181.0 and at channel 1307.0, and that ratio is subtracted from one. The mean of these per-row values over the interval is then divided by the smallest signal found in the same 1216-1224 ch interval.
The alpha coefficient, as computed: -0.0025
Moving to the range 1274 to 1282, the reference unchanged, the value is 0.0058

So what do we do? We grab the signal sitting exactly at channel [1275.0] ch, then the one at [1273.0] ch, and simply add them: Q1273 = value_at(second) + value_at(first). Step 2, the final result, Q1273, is 13.6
